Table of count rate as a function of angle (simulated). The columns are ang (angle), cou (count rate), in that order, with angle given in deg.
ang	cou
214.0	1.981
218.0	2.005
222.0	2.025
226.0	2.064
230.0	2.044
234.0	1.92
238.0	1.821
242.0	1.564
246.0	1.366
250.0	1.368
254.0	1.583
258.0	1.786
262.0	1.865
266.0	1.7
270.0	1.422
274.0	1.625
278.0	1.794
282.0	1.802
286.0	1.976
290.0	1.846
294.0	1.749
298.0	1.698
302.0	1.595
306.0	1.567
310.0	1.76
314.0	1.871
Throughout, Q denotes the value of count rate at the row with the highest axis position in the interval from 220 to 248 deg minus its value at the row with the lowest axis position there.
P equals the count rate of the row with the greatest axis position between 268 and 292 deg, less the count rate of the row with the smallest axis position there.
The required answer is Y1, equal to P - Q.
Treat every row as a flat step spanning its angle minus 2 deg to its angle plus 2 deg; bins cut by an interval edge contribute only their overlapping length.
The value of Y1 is 1.1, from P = 0.4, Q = -0.7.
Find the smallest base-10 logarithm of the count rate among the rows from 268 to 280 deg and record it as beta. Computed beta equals 0.153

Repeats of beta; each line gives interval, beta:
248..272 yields 0.136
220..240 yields 0.260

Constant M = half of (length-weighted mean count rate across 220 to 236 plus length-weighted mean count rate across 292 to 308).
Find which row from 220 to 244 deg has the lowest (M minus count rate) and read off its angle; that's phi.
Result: 226.0 deg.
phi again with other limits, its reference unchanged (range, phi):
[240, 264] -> 262.0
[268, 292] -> 286.0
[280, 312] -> 286.0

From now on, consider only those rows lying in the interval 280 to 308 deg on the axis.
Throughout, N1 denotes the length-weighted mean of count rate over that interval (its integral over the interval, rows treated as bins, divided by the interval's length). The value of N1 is 1.75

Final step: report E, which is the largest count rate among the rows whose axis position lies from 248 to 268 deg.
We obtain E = 1.865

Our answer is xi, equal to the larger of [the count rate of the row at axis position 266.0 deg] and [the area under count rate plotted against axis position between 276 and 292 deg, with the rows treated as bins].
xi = 30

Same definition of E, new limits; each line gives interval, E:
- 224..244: 2.064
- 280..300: 1.976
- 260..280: 1.865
